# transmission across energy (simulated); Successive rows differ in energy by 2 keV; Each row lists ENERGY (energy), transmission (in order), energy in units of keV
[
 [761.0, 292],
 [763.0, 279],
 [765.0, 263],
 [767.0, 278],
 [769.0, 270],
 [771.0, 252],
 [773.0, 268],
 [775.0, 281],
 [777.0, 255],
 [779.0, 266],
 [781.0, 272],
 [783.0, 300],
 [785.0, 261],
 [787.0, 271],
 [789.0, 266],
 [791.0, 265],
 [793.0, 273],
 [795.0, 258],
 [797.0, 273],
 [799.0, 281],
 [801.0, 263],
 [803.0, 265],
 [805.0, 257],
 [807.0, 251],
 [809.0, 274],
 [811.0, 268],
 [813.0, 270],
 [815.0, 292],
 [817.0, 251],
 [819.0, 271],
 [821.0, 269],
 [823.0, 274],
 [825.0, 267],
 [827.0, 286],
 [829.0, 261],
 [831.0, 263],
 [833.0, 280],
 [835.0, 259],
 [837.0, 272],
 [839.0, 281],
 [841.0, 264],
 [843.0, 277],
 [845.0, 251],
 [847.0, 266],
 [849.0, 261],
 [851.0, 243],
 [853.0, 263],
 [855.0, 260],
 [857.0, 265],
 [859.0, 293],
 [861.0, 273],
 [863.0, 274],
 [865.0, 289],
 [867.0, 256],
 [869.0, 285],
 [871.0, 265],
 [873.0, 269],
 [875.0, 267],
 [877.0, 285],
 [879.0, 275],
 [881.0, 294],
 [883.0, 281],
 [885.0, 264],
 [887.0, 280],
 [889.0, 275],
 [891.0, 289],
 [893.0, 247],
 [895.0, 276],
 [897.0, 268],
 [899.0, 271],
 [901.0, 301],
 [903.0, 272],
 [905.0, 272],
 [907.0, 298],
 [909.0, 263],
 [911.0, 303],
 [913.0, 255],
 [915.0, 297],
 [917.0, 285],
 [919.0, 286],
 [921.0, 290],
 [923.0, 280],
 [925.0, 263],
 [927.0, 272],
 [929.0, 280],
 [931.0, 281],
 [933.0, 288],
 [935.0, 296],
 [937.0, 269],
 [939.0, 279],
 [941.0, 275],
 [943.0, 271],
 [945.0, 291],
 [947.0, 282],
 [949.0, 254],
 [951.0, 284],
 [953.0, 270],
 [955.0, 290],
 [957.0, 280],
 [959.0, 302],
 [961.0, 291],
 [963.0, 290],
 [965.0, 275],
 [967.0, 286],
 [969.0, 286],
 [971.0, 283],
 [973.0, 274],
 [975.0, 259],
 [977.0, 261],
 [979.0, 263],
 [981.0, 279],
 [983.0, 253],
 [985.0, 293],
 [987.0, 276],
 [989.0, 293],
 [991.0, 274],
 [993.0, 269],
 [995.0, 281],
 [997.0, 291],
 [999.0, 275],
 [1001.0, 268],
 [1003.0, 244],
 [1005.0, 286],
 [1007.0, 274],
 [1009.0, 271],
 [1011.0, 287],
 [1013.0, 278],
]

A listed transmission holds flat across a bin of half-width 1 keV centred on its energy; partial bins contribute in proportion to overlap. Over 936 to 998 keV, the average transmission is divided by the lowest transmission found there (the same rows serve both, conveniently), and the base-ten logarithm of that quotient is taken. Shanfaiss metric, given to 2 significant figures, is 0.041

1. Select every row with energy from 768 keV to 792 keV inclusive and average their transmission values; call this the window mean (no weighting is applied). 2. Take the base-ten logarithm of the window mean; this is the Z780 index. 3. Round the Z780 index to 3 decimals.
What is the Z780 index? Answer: 2.430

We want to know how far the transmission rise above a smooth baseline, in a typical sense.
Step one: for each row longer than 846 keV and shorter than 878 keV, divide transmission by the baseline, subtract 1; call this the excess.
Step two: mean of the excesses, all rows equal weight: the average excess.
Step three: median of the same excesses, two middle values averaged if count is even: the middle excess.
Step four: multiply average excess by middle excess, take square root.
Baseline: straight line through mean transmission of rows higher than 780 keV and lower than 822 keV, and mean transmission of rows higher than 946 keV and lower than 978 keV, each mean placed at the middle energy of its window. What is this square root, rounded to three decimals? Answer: 0.017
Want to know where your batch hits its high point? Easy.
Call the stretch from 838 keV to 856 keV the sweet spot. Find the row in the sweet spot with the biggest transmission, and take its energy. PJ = 839.0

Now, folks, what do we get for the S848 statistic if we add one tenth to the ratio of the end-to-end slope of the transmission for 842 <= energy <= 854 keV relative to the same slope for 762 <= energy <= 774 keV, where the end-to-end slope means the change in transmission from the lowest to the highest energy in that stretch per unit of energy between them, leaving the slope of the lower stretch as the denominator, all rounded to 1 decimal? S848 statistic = 1.4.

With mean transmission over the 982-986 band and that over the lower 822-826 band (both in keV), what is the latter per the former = 0.99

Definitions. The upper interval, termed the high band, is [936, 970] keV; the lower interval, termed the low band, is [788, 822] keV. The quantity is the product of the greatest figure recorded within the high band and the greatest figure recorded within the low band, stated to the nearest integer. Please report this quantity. 88184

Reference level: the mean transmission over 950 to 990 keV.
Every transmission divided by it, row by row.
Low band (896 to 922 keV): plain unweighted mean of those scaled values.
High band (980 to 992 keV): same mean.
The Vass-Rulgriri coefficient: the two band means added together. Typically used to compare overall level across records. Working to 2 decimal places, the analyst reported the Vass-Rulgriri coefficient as 2.00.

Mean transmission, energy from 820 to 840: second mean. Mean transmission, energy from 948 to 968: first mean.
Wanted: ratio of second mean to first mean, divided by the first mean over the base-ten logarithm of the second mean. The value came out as 0.0083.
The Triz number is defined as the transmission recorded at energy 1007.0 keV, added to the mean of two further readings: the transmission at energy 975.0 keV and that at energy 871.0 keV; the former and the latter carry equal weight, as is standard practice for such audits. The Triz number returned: 536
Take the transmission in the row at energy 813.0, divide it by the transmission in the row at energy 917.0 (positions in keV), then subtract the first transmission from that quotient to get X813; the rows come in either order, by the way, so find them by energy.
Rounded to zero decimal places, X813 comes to -269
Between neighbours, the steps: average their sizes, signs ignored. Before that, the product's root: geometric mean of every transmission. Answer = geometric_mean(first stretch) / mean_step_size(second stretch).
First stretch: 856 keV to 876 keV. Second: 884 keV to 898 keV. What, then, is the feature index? 14.4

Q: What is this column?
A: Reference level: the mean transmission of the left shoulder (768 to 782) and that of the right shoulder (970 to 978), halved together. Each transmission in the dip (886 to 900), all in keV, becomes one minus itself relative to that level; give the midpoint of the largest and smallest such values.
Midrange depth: -0.001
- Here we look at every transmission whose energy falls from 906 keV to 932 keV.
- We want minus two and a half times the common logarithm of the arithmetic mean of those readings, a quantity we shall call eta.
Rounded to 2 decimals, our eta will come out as -6.12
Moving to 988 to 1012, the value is -6.10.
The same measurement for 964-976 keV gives -6.11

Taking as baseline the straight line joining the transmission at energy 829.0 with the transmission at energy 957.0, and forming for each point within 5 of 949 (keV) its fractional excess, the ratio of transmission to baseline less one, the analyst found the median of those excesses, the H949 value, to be 0.013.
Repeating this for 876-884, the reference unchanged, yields 0.054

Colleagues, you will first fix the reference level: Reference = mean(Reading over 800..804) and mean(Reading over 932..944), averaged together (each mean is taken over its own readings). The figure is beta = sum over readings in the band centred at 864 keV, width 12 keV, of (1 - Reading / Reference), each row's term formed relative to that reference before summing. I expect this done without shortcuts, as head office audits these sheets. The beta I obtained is -0.14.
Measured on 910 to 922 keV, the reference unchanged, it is -0.31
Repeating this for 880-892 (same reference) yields -0.19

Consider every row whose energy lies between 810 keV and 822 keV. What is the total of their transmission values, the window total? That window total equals 1621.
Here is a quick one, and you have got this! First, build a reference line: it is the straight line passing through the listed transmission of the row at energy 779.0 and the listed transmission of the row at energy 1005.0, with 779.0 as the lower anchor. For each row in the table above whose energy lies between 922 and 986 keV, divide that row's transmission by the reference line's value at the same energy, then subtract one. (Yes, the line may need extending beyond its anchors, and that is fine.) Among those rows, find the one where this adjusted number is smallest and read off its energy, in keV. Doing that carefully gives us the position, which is 983.0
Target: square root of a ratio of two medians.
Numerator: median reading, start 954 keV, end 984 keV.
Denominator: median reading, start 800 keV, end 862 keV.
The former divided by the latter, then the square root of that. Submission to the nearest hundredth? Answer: 1.03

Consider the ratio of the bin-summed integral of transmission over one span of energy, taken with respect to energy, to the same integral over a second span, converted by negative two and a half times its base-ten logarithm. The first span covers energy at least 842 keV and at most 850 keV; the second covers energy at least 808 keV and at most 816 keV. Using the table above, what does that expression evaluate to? 0.049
